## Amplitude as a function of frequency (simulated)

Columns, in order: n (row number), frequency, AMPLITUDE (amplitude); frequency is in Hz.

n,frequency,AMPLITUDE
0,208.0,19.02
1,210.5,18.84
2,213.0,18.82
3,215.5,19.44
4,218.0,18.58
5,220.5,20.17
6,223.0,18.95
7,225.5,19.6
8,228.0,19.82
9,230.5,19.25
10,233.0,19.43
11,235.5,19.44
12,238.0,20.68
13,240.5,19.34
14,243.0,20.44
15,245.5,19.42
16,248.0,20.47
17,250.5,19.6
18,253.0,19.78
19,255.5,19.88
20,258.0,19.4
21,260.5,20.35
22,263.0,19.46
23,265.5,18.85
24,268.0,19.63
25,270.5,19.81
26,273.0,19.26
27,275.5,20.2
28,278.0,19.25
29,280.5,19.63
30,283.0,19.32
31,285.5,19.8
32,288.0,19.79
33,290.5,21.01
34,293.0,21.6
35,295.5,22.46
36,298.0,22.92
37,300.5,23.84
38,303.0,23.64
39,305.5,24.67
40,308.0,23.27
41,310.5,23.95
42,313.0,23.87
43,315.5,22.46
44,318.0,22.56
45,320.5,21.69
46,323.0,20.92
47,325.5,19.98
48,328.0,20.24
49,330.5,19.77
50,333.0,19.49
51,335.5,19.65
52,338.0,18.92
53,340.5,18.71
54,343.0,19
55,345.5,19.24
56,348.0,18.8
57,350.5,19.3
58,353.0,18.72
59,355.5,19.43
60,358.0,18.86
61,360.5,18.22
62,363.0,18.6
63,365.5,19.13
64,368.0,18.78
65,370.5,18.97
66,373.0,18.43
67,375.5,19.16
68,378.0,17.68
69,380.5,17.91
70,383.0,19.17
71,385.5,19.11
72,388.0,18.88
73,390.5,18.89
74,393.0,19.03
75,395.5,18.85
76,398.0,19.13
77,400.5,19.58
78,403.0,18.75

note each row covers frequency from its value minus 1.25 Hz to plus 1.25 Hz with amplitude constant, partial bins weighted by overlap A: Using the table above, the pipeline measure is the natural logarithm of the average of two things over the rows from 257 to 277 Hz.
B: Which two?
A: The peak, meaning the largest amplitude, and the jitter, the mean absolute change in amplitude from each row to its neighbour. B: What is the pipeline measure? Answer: 2.35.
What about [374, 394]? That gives 2.29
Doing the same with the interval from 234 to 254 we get 2.38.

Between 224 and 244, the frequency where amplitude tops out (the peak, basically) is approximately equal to 238.0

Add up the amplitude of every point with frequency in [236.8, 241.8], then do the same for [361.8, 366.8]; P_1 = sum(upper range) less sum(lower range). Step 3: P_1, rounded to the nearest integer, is -2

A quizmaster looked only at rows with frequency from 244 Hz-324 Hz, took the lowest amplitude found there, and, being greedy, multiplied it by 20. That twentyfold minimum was 377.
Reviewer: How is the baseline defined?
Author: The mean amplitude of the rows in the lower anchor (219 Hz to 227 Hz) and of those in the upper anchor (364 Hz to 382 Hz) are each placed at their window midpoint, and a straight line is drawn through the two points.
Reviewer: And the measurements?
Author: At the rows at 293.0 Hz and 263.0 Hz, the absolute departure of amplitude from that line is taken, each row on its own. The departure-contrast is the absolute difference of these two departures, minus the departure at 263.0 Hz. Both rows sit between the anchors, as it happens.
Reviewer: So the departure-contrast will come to 2.2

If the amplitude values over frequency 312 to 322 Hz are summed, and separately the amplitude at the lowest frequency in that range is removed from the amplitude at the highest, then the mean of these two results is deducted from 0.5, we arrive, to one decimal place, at -43.7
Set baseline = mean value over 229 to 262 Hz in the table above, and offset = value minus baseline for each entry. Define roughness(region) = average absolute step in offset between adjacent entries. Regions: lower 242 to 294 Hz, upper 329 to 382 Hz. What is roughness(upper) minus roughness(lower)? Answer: -0.138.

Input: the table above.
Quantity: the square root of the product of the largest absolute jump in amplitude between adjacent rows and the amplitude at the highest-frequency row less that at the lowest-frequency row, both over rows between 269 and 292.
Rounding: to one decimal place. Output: 1.2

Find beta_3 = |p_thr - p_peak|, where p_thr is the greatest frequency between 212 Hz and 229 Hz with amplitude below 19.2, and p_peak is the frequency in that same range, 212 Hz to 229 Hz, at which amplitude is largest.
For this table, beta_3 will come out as 2.5 Hz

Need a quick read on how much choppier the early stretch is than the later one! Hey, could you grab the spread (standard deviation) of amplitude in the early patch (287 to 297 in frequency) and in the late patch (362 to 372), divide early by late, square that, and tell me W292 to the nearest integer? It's 24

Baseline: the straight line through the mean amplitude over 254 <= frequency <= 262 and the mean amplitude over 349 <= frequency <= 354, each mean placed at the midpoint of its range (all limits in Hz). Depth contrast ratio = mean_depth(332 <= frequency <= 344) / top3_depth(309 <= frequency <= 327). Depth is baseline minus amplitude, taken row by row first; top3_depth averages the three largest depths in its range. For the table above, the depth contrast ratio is 0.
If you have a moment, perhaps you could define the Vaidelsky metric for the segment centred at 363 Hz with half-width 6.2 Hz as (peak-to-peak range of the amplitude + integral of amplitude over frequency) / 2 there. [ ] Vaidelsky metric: 117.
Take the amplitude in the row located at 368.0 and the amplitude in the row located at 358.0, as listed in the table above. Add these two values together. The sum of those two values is 38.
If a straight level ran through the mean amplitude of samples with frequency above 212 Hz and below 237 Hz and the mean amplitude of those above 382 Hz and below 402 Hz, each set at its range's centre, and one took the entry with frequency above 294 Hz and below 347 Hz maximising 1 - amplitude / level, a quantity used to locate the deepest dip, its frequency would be 340.5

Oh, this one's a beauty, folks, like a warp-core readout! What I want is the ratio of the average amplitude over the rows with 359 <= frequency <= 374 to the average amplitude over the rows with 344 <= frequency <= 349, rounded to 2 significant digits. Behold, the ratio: 0.98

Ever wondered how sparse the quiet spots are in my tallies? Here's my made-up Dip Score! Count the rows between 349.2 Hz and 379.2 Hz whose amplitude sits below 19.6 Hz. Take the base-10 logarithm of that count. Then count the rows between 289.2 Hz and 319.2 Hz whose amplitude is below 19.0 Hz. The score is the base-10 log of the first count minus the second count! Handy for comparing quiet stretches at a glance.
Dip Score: 1.08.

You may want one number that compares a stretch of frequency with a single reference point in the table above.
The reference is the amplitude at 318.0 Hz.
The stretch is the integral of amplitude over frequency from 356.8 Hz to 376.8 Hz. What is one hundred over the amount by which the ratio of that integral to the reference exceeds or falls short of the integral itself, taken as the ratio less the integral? -0.28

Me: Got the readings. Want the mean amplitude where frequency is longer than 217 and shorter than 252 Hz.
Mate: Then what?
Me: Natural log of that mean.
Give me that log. 2.98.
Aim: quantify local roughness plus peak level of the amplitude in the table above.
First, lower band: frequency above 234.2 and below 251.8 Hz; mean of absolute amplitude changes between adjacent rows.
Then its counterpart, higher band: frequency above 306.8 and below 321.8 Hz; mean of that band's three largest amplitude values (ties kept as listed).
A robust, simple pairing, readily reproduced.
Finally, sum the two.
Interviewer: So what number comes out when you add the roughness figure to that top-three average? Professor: 24.8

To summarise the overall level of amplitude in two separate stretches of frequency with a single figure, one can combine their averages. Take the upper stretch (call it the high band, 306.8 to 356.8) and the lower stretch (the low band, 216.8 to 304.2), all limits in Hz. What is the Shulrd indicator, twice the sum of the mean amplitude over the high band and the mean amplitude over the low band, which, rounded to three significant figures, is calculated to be 81.3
